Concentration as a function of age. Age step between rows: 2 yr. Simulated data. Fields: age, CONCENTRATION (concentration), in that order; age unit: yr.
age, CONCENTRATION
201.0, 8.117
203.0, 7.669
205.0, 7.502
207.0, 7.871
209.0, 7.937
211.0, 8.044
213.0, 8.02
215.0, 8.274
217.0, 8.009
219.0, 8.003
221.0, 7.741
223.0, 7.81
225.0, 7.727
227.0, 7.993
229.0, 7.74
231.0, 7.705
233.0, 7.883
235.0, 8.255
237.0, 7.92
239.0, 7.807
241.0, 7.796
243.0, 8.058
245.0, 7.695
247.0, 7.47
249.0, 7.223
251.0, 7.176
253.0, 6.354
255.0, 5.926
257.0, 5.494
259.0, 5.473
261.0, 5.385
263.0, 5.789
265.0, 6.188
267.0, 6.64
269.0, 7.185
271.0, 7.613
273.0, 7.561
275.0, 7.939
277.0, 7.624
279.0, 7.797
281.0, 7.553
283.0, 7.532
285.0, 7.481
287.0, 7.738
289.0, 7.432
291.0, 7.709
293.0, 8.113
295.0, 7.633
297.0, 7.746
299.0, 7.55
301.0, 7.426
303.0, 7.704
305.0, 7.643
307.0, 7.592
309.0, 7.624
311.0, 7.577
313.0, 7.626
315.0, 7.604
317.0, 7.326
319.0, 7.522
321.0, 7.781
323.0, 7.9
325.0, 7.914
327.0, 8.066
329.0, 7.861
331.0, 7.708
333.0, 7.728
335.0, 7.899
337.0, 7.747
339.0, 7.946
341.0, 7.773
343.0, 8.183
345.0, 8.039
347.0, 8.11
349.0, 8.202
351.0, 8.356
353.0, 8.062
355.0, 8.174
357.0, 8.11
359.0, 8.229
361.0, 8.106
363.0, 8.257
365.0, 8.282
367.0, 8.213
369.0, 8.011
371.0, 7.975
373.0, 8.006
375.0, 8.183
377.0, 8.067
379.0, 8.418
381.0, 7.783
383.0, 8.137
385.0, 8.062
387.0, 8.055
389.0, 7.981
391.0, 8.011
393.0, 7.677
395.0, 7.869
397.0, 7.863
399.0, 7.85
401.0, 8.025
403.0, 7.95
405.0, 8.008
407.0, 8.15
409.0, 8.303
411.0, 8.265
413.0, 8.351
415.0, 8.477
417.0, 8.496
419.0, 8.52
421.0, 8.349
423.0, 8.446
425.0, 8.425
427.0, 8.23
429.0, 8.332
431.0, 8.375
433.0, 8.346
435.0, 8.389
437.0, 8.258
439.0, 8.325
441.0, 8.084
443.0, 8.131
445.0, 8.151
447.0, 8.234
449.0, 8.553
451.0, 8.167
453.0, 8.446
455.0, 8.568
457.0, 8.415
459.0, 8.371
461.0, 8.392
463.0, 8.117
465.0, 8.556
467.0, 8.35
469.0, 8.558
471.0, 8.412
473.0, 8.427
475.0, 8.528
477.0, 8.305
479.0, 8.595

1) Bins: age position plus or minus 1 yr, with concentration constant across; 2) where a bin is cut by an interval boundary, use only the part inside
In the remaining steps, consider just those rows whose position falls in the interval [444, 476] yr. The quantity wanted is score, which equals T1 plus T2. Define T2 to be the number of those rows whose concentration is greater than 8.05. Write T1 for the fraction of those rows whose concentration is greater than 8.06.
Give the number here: 17.0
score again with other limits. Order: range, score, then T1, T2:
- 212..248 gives 3.1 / 0.11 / 3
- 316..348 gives 3.2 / 0.19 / 3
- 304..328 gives 1.1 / 0.08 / 1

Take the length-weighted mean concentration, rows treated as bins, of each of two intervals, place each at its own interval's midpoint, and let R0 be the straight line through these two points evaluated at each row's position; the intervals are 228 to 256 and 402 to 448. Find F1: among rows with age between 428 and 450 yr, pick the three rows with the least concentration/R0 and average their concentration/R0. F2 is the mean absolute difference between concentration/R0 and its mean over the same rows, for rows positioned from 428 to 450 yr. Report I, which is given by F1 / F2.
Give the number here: 67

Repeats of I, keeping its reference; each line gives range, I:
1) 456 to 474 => 105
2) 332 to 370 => 64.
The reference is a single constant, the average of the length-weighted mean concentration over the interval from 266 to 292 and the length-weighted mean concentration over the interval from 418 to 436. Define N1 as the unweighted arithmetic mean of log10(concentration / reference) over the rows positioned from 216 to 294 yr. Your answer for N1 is -0.037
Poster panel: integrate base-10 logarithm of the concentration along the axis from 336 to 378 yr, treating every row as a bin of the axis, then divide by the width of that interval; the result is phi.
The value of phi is 0.908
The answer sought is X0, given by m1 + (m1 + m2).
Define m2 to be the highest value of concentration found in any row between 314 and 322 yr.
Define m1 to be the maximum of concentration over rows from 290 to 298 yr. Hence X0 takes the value 24.0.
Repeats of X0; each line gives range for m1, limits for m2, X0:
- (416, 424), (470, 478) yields 25.6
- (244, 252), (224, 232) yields 23.4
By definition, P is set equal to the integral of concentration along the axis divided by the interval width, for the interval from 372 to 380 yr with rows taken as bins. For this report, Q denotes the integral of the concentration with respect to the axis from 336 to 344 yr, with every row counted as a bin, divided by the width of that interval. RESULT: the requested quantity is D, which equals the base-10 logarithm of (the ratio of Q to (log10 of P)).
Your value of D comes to 0.938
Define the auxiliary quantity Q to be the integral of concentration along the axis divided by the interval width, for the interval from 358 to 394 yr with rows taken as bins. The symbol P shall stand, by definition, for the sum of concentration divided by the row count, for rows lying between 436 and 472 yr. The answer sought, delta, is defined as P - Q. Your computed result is 0.3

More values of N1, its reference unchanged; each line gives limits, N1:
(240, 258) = -0.057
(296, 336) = -0.015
